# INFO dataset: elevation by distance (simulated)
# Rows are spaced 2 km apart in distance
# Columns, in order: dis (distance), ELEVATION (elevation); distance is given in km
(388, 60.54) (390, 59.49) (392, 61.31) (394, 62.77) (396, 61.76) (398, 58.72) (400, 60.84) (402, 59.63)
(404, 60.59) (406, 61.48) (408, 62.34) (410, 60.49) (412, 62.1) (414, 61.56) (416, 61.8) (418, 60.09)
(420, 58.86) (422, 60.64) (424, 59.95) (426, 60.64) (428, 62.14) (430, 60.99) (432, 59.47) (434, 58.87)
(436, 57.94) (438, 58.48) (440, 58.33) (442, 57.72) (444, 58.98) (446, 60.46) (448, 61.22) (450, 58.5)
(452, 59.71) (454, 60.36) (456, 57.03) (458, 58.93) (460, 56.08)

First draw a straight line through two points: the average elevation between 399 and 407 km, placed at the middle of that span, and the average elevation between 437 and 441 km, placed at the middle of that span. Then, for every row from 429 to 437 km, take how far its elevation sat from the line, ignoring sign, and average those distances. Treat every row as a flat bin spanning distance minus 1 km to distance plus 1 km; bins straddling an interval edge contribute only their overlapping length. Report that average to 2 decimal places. 0.87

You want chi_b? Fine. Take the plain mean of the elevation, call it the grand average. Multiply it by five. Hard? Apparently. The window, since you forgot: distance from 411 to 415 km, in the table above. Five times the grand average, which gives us 309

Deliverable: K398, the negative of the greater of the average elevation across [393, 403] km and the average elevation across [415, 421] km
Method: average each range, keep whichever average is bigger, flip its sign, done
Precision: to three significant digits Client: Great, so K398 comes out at -60.7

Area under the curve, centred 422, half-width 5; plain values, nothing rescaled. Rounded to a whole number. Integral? 600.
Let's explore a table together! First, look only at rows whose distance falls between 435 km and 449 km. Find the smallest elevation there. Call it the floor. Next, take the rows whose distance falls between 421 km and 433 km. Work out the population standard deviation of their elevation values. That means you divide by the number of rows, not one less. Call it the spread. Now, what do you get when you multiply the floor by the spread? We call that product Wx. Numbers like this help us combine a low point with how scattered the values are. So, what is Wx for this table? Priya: 48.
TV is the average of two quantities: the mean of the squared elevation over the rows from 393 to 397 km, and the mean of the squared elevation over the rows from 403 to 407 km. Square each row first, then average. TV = 3801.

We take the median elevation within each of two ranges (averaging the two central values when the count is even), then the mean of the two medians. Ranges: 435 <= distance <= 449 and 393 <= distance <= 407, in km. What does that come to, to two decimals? 59.66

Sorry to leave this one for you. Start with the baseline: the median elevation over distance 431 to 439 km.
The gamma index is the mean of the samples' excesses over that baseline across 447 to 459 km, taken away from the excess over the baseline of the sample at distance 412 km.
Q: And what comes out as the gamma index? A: 2.8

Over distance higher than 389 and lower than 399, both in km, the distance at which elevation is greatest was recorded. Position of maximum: 394 km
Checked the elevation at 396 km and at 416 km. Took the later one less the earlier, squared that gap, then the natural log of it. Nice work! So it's -6.4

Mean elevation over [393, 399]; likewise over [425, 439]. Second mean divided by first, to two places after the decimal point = 0.98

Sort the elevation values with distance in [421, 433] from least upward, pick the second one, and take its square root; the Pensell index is 7.74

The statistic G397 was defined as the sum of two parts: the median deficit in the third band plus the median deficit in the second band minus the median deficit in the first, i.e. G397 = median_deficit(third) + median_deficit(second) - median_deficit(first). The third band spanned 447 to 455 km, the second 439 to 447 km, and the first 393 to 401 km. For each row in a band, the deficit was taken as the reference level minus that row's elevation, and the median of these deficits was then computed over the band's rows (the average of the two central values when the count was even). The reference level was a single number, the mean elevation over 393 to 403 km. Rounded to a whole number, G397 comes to 3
